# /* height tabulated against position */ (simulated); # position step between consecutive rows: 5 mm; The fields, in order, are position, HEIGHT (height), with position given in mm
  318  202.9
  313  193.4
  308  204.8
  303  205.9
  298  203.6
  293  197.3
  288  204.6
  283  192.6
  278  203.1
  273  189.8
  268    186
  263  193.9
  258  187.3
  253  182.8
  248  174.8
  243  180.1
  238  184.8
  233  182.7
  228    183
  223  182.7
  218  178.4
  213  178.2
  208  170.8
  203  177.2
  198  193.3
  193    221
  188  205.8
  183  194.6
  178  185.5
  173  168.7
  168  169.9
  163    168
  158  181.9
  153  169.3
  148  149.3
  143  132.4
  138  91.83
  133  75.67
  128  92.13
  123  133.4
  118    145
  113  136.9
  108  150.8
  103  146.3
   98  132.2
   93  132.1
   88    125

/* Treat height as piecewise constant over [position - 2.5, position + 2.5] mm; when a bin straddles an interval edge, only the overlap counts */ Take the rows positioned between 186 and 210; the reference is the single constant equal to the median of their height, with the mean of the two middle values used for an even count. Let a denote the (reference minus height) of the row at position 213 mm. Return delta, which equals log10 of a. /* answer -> 1.2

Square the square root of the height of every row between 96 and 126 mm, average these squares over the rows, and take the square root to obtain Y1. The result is 11.9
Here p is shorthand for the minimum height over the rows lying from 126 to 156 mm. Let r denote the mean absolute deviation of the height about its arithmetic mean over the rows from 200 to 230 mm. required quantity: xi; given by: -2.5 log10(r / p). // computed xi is 3.5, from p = 75.67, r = 3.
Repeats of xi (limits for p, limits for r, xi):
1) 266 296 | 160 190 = 2.9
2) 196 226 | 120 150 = 2.0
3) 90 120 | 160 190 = 2.5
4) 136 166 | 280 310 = 3.3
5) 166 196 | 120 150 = 2.0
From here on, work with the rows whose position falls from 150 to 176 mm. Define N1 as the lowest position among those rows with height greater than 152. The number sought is 153 mm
